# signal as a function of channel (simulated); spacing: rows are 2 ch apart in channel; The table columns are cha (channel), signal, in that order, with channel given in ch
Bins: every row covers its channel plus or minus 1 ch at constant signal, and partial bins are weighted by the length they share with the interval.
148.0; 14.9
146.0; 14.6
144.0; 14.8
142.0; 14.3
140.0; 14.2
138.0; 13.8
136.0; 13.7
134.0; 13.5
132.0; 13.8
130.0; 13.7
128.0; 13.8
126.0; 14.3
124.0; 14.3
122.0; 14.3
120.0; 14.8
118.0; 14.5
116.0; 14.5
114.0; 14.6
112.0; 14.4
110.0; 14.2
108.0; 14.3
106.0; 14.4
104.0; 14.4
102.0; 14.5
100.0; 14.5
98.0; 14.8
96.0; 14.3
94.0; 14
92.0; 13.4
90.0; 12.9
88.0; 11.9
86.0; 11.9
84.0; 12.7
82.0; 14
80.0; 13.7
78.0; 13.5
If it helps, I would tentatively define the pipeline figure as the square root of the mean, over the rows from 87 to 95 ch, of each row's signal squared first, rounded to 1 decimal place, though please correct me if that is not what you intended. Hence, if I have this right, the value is 13.1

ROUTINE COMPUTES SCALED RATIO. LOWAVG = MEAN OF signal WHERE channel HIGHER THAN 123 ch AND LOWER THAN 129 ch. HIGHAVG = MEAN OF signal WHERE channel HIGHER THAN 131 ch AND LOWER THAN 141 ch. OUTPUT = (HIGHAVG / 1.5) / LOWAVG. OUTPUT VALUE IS 0.65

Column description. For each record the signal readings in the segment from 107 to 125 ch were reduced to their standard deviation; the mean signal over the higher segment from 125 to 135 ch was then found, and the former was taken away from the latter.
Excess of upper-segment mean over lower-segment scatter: 13.6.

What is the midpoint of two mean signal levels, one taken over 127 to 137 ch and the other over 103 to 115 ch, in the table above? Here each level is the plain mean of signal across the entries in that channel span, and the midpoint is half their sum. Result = 14.0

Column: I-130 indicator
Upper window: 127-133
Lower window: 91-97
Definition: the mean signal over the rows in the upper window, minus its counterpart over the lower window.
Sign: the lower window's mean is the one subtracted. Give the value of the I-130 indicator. -0.13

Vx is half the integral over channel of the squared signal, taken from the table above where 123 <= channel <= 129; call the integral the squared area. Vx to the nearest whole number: 599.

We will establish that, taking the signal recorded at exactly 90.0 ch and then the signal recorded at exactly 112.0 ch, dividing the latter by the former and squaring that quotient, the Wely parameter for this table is 1.25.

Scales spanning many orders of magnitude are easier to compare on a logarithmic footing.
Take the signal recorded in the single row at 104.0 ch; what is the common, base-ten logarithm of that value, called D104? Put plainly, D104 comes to 1.16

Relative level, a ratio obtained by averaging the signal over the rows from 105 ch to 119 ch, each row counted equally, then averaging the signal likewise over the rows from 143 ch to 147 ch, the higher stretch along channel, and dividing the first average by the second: 0.98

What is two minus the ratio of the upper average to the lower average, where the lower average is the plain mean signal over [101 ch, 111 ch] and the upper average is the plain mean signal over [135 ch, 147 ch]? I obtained 1.01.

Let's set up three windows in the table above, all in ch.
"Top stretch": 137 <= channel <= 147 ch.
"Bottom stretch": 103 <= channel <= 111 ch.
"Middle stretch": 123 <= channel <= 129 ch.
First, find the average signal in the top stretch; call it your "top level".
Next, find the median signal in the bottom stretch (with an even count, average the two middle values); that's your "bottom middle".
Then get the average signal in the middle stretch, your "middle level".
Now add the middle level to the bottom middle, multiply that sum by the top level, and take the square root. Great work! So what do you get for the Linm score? 20.2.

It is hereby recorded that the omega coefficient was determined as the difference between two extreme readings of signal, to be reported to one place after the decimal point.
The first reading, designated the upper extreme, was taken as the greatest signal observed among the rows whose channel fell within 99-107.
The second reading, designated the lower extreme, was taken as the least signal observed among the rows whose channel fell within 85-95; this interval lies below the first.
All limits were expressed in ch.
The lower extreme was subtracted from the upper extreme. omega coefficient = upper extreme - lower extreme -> 2.6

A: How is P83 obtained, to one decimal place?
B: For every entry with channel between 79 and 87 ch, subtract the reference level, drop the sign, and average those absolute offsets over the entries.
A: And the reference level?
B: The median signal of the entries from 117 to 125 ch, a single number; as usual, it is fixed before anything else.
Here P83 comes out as 1.3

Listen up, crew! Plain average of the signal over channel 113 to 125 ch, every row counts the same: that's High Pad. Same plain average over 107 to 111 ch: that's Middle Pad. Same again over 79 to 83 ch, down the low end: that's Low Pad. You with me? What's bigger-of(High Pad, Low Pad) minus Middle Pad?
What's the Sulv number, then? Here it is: 0.25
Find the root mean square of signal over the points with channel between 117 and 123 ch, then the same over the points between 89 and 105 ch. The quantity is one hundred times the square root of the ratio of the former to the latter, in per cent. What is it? 101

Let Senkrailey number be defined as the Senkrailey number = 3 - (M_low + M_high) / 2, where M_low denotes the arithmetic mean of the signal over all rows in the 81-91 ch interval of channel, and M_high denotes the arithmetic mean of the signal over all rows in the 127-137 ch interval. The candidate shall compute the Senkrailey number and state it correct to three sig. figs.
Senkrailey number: -10.2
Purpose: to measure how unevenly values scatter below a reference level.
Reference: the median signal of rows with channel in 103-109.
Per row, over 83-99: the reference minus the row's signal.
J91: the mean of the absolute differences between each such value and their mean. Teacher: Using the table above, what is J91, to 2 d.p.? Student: 0.89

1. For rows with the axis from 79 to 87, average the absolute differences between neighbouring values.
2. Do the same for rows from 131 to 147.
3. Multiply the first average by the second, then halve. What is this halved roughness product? 0.10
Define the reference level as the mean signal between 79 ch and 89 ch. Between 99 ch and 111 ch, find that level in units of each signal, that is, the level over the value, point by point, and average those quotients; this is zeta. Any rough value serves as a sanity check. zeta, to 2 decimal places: 0.89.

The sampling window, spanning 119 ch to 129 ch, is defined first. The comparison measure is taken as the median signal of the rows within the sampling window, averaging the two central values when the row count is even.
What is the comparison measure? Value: 14.3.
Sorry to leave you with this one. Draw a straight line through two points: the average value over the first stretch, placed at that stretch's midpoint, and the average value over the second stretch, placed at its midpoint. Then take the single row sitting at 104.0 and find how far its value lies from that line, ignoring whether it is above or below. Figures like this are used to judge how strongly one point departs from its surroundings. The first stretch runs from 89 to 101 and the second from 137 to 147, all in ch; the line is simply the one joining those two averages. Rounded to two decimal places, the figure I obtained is 0.35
